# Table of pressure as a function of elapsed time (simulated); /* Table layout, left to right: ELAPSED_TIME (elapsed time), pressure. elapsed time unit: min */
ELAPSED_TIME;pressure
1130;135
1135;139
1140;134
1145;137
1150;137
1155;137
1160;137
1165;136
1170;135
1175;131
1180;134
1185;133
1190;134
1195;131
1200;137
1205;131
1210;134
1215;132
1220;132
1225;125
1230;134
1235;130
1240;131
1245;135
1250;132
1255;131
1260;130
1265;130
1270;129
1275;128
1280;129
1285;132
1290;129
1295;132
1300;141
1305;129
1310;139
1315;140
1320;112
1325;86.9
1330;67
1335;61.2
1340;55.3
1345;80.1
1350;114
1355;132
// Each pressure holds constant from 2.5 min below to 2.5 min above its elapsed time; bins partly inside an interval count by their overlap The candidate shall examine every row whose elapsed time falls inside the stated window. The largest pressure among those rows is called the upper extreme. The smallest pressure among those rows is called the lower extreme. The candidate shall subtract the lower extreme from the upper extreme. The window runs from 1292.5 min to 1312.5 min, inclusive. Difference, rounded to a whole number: 12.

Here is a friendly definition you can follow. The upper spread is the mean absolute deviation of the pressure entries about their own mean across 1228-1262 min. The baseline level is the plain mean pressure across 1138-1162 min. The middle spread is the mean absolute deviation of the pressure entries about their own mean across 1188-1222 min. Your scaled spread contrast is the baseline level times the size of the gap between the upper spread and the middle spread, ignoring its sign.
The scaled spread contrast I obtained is 22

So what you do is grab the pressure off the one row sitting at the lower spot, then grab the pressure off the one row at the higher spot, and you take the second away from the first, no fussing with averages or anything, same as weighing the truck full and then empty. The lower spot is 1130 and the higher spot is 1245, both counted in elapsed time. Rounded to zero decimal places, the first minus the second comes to 0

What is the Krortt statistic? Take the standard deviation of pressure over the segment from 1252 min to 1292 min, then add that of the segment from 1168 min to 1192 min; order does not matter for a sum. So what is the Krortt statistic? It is 3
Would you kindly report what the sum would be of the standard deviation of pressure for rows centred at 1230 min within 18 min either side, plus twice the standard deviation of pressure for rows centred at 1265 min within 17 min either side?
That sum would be 6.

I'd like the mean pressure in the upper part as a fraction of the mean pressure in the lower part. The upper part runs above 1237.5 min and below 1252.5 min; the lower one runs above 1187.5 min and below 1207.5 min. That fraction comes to 1.00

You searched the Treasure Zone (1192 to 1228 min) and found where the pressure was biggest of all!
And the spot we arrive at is 1200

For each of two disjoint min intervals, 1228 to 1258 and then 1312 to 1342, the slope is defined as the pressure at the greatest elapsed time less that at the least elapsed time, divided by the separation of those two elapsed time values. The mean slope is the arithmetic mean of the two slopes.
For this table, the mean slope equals -1.8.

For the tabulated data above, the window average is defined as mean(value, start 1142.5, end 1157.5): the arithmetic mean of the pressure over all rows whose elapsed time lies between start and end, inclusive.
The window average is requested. 137.0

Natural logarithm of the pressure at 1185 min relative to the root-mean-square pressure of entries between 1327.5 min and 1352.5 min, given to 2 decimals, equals 0.53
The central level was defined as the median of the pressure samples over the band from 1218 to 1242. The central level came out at 131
